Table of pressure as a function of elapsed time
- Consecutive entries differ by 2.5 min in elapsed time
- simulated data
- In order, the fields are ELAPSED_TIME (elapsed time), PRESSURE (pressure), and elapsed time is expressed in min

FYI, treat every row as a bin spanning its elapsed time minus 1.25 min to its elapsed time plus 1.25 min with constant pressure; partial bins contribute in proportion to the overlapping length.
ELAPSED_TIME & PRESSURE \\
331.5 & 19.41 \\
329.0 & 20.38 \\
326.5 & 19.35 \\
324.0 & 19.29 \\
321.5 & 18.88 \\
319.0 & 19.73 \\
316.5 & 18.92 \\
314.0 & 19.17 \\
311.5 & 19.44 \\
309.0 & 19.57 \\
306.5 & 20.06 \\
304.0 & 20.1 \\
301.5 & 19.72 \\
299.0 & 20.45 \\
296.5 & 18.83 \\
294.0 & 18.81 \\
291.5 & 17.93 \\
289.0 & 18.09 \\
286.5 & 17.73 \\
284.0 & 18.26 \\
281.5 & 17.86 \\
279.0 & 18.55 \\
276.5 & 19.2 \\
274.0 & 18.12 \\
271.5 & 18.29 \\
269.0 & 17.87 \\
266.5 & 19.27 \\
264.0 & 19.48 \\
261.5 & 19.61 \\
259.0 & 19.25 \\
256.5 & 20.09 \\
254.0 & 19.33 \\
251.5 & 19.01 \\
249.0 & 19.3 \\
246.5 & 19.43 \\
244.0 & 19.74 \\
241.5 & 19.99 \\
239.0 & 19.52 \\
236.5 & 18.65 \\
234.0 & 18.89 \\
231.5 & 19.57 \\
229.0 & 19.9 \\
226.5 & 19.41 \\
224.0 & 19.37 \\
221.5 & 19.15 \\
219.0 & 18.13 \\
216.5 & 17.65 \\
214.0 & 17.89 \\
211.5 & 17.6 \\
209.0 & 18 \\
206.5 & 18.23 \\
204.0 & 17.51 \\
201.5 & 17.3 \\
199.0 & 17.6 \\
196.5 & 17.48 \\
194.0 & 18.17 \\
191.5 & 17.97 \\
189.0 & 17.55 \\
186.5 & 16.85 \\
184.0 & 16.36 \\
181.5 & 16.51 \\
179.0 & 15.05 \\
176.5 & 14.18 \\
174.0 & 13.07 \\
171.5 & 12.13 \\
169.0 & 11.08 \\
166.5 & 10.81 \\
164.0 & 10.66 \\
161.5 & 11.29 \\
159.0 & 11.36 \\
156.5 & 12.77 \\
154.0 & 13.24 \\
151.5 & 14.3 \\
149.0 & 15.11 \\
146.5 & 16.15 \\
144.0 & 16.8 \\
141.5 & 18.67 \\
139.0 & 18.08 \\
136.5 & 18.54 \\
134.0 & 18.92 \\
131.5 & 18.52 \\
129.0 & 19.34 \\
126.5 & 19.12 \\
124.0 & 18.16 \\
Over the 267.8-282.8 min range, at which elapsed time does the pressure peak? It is 276.5 min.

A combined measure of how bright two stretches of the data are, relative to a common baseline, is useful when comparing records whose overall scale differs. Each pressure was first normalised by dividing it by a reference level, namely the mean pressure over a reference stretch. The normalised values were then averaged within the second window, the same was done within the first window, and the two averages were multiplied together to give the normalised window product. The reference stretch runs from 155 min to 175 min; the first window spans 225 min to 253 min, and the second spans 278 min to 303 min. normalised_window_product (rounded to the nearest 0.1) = 2.7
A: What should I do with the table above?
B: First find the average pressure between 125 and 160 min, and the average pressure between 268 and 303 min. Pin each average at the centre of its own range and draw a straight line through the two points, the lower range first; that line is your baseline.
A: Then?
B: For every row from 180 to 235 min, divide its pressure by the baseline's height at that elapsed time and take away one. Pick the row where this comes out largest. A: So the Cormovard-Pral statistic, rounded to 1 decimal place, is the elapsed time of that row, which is 229.0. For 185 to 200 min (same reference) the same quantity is 194.0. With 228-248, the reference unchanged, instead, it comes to 229.0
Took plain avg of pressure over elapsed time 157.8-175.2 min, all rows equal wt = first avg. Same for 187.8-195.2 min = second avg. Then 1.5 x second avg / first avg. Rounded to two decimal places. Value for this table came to 2.34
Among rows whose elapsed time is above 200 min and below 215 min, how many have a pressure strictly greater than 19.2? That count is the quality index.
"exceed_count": 0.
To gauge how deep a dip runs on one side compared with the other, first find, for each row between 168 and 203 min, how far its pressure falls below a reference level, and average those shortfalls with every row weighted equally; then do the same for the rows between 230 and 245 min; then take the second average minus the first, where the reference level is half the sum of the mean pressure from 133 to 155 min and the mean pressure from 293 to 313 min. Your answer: -4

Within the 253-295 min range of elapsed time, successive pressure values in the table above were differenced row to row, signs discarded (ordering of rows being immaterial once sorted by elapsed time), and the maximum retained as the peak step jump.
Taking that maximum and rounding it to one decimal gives 1.4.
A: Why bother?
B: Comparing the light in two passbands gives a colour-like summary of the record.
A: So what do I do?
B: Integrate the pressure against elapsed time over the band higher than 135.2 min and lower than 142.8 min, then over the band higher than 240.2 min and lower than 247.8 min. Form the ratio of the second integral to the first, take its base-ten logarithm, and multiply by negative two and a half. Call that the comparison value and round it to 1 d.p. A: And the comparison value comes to -0.1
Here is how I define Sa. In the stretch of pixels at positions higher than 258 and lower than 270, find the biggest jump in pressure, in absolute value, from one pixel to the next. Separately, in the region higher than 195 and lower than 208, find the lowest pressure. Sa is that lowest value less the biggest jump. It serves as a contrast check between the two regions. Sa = 15.9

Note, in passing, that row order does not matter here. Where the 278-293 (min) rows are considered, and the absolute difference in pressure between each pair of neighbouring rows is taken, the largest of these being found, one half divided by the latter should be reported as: 0.725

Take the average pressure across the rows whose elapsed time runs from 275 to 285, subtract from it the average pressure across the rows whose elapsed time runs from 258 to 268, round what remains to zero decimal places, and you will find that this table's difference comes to -1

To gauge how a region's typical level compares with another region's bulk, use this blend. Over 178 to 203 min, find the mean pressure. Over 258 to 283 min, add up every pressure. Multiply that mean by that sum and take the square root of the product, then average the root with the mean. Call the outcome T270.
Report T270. 37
